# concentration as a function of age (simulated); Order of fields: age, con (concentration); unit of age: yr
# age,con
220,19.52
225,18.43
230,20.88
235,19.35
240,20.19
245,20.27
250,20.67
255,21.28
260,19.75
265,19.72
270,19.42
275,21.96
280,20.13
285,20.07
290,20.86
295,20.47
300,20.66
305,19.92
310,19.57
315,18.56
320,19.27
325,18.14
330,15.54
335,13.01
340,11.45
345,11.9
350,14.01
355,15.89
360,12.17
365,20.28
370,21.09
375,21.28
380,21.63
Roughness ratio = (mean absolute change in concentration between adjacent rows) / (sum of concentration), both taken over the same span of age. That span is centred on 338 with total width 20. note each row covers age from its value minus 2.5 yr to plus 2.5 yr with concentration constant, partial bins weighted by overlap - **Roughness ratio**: 0.029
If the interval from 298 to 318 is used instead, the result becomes 0.009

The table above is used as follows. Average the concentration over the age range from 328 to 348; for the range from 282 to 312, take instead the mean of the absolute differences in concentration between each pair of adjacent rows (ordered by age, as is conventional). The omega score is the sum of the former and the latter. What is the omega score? 13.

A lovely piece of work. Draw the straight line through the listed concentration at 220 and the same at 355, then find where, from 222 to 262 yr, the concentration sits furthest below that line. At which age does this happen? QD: 225 yr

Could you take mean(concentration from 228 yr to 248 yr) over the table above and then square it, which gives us 407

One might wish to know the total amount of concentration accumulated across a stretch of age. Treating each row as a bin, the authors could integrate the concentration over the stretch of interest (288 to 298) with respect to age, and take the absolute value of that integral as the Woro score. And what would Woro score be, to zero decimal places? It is 207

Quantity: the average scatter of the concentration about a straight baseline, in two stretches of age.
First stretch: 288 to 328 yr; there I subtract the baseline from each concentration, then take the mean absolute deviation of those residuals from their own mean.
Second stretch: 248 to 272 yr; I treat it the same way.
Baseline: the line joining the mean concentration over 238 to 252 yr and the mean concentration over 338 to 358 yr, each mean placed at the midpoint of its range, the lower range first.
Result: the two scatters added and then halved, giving 0.28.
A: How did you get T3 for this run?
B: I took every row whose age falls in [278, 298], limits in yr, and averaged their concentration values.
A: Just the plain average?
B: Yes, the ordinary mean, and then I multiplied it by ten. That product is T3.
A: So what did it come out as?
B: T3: 204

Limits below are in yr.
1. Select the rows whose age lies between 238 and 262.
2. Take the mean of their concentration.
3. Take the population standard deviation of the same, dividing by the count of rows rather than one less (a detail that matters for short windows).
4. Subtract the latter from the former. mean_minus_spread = 19.9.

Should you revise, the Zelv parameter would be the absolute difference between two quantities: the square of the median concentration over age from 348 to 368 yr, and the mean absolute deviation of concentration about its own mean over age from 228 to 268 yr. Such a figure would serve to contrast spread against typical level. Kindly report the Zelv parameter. 223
